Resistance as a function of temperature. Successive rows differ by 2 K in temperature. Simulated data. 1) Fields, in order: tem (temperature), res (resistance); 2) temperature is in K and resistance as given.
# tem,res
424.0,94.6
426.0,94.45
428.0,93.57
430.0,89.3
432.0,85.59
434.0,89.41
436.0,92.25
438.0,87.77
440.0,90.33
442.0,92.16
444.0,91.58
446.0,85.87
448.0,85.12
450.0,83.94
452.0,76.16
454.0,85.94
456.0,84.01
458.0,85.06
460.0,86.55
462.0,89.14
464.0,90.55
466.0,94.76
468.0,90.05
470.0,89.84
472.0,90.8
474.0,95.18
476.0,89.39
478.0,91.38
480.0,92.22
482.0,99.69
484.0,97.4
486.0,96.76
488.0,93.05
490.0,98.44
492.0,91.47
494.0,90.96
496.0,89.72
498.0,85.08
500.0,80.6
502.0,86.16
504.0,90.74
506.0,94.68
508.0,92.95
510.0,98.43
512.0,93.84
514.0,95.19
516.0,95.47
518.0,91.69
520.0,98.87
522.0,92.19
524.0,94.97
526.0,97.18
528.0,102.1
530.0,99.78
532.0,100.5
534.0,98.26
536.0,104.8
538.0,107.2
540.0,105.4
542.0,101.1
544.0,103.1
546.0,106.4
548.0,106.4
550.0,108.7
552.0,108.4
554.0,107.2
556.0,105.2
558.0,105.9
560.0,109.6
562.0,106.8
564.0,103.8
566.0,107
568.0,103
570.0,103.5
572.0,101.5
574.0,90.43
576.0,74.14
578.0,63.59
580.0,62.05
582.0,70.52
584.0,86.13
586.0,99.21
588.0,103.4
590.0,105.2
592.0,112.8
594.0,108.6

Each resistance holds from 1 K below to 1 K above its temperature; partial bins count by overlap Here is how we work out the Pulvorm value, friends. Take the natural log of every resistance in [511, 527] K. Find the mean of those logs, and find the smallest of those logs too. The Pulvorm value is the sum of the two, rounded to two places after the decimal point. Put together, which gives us 9.07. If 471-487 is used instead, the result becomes 9.04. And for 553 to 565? 9.31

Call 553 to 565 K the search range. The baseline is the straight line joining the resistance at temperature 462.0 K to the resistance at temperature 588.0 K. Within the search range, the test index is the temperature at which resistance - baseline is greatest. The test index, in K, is 560.0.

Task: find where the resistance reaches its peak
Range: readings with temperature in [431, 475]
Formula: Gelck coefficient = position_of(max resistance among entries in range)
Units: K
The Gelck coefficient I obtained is 474.0 K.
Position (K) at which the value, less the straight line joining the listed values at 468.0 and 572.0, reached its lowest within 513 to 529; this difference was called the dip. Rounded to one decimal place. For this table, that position 518.0 K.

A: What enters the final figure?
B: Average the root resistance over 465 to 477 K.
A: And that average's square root 3.09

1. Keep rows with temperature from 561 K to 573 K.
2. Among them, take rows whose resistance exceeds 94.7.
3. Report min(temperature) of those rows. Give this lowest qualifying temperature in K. 562.0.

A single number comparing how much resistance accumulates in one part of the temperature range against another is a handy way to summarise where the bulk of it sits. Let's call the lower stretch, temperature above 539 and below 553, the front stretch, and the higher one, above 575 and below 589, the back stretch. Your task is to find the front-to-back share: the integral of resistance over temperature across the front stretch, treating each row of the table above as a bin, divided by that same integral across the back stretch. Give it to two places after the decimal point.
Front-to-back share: 1.32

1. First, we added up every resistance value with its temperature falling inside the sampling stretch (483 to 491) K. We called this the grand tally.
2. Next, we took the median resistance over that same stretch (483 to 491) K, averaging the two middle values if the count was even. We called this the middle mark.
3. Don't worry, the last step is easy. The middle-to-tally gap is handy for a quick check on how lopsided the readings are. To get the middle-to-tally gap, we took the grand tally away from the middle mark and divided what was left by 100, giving -2.9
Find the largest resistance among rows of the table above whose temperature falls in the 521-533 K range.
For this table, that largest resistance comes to 102.1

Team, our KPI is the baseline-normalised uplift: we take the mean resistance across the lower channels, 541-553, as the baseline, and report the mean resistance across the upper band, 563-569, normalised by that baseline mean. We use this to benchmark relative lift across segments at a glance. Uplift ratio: 0.99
